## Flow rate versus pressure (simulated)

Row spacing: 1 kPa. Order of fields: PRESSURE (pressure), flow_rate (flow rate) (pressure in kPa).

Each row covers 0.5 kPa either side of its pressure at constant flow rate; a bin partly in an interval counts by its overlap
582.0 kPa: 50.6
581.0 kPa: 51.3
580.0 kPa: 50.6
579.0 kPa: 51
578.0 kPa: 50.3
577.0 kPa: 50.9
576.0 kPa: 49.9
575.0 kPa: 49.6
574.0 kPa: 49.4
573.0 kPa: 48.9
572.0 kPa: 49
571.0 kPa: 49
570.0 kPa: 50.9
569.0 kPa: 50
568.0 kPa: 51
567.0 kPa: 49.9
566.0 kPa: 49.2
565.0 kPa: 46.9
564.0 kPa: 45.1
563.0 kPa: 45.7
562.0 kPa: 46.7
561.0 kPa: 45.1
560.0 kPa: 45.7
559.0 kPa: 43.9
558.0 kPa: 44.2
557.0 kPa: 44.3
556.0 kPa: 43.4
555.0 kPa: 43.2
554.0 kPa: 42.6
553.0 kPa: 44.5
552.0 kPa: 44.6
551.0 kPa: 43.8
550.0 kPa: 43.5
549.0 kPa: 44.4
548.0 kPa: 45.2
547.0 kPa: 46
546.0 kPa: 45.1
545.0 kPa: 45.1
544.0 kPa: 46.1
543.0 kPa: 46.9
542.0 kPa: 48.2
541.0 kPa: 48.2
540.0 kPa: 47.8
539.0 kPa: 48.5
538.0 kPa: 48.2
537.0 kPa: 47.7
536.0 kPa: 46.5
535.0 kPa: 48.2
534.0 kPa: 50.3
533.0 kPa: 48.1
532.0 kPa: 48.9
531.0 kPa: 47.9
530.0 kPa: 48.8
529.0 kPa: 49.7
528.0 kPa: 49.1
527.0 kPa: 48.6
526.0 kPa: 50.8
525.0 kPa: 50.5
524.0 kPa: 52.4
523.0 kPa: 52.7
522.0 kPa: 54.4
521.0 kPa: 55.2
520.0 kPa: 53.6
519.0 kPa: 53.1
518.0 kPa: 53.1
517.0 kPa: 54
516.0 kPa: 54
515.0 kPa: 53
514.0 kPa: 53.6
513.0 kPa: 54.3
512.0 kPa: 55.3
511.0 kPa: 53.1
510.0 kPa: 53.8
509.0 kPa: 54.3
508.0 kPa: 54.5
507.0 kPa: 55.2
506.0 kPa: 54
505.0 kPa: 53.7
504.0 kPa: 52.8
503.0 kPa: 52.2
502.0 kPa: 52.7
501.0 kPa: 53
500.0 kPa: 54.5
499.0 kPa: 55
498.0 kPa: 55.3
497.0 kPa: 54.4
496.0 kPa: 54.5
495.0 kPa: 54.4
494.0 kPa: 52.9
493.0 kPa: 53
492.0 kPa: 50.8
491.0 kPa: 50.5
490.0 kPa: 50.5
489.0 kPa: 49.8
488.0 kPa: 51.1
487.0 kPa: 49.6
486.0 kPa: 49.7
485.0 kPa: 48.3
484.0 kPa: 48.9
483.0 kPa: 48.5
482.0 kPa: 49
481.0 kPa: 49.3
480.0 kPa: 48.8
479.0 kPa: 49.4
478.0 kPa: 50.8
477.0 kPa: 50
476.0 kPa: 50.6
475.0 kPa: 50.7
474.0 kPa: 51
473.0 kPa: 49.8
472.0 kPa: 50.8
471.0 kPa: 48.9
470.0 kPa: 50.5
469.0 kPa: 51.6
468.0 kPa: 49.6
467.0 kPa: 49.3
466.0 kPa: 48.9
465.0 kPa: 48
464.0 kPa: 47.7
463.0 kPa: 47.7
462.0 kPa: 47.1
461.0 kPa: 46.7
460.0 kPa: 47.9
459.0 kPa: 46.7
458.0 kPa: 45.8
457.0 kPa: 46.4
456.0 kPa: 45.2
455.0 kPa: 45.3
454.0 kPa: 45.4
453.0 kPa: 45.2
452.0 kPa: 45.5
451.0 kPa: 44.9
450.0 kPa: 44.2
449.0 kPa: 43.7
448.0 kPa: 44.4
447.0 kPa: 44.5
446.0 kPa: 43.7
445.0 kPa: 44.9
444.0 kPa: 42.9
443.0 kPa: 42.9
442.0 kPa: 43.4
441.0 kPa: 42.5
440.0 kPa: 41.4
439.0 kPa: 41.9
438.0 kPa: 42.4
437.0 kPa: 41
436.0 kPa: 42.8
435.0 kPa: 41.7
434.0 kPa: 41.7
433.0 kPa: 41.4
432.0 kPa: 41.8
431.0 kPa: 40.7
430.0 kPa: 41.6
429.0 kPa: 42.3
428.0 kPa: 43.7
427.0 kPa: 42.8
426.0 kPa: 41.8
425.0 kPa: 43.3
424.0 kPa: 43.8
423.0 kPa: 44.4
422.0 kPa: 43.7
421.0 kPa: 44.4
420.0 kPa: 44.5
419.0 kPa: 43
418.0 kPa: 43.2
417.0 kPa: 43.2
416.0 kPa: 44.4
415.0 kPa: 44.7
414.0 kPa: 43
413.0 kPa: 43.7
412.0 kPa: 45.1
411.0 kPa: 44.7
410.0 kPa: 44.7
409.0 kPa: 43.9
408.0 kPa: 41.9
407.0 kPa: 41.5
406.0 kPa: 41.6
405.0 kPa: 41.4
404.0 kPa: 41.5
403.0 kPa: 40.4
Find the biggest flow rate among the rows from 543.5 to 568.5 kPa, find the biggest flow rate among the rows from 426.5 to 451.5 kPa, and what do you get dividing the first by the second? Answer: 1.14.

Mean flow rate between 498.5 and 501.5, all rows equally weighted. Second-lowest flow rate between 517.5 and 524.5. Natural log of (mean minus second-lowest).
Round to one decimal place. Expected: 0.4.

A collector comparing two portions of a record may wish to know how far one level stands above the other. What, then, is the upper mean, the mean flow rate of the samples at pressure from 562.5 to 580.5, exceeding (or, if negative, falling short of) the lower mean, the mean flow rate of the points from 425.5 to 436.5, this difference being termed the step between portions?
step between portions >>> 7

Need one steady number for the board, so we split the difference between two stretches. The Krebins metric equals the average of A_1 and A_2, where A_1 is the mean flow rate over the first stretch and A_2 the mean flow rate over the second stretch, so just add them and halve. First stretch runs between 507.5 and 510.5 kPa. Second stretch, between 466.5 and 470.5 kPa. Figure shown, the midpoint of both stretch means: 52.2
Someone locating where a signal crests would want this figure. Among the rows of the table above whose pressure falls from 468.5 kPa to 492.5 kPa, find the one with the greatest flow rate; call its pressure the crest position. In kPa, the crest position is 469.0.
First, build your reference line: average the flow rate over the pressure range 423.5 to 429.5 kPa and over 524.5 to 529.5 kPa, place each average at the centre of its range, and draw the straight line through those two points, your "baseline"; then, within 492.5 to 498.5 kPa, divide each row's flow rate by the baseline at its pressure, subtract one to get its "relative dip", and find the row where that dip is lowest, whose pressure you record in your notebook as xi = 494.0 kPa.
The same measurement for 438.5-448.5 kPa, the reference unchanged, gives 440.0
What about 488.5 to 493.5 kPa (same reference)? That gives 489.0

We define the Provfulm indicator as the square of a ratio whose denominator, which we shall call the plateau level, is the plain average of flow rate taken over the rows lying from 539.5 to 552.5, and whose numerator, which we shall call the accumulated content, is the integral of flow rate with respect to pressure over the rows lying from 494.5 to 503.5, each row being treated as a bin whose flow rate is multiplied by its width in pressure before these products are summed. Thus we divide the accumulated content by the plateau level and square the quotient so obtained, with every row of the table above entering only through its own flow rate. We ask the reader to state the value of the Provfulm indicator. 113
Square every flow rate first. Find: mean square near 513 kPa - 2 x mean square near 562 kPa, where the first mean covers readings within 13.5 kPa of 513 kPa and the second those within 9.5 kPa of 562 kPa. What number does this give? -1457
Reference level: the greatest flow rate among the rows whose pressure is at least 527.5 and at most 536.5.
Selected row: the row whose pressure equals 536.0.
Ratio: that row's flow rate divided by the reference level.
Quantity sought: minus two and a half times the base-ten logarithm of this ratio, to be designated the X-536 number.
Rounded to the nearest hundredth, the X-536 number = 0.09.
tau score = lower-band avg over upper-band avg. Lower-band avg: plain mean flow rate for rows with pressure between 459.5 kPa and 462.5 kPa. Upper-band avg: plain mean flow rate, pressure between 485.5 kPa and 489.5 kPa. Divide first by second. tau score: 0.94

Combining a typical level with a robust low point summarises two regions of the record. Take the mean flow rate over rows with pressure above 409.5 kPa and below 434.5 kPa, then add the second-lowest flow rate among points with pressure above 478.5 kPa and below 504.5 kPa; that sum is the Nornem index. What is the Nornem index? 92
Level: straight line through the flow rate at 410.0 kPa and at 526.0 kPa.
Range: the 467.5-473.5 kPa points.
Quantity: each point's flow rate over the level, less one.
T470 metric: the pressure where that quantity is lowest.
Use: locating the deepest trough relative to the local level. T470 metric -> 471.0 kPa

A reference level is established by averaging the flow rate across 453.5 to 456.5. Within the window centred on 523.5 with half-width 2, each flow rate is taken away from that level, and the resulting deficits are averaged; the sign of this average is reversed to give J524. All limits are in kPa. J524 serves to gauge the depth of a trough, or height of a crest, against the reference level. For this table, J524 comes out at 7.2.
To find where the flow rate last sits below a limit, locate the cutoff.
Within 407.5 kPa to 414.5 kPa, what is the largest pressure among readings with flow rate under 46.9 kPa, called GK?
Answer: 414.0 kPa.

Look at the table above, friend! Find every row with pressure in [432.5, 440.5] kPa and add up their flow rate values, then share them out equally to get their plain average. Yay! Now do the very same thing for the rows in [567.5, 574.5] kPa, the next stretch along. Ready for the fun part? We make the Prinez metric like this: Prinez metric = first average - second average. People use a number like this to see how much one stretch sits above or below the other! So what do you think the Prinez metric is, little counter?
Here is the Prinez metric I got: -8.0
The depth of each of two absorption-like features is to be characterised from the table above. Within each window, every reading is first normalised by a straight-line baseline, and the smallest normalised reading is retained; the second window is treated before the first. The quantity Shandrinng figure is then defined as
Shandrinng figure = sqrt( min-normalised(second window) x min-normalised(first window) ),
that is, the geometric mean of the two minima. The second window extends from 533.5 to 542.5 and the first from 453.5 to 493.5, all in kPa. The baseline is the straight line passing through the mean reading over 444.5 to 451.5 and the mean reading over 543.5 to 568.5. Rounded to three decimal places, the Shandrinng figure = 1.023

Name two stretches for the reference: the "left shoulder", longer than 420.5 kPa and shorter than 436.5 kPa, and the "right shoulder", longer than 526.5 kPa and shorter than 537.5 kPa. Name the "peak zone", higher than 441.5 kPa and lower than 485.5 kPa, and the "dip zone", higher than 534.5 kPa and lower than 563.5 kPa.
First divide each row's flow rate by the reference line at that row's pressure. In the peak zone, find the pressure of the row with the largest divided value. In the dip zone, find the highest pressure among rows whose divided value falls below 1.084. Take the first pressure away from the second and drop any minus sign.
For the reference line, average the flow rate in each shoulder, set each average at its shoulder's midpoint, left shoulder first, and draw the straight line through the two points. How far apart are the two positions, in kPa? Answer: 94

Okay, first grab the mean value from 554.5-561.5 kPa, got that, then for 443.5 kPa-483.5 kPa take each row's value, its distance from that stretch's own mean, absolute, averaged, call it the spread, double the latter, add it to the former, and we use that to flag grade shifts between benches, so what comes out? 48.6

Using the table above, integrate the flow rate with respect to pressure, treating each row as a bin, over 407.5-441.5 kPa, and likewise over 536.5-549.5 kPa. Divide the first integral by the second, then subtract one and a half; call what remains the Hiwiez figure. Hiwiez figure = 0.9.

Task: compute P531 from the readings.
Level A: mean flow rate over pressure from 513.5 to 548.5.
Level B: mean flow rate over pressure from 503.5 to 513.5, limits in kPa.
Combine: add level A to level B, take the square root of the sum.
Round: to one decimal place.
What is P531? 10.2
